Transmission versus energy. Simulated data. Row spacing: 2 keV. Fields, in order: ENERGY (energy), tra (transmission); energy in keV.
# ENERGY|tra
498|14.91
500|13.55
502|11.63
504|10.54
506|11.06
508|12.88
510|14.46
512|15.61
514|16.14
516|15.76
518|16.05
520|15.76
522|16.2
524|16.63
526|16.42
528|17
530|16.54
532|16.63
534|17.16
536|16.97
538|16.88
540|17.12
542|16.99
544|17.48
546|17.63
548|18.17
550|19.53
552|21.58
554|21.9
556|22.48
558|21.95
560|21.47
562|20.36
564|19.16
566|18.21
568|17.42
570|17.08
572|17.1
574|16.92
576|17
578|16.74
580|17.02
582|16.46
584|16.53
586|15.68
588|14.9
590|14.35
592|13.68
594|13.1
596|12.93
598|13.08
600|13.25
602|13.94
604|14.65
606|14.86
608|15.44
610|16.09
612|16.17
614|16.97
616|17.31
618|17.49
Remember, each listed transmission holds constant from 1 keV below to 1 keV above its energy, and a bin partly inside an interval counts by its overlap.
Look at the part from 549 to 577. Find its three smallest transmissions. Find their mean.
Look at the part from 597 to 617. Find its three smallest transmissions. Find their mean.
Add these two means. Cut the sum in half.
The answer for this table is 15.2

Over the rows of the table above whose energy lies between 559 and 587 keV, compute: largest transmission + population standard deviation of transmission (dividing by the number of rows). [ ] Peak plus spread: 23.0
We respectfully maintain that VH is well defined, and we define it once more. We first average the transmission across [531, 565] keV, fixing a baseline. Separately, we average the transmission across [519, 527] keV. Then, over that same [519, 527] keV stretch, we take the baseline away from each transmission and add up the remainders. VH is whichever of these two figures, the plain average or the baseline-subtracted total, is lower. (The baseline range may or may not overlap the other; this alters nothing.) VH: -11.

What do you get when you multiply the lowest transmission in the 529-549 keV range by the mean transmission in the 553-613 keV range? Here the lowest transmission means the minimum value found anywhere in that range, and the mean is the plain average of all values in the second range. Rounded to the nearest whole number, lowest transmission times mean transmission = 276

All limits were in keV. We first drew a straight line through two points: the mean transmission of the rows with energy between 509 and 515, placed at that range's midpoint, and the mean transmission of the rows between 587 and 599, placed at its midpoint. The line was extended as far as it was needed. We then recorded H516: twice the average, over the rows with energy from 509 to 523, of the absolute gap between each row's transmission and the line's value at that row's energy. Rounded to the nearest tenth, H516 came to 1.4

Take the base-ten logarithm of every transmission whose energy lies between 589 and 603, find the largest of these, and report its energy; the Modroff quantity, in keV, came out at 590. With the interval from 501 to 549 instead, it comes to 548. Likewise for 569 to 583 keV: 572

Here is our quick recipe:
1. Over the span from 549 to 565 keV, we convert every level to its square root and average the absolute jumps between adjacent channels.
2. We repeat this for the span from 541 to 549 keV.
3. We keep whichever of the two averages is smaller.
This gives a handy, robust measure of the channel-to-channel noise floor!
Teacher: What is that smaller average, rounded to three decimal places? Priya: 0.047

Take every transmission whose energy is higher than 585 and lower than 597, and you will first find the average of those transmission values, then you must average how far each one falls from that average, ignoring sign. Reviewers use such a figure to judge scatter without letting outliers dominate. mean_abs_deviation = 0.9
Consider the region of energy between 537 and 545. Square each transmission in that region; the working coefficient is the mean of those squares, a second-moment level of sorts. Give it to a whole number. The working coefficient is 293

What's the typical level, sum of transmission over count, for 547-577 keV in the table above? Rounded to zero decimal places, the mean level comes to 19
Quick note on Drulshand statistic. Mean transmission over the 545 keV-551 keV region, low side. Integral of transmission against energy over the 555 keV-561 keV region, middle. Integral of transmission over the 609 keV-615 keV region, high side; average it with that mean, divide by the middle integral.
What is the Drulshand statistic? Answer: 0.44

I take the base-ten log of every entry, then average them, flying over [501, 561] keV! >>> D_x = 1.22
